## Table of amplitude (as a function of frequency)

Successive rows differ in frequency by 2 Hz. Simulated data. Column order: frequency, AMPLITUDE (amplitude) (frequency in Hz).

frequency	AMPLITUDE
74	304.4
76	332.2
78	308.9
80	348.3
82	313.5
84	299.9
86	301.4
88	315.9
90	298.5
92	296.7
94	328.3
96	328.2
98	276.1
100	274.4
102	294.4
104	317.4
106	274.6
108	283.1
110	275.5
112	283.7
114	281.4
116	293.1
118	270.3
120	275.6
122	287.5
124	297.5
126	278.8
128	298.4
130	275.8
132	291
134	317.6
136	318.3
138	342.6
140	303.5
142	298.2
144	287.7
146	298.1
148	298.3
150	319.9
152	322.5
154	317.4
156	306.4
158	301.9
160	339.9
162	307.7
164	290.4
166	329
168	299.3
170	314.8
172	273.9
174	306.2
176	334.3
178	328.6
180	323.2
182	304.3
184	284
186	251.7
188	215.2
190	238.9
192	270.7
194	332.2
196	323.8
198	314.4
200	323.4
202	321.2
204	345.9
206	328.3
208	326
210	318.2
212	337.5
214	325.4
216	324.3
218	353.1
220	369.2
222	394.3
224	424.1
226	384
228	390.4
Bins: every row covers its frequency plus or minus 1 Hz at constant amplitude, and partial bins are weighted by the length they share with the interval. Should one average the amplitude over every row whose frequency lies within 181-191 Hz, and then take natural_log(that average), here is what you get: 5.56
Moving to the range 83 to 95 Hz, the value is 5.73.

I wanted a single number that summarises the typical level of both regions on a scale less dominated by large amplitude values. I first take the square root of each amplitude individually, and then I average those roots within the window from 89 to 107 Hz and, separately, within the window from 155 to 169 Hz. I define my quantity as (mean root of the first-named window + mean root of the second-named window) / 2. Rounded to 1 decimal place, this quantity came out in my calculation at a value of 17.4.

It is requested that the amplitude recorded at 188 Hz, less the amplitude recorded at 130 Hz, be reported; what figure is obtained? -61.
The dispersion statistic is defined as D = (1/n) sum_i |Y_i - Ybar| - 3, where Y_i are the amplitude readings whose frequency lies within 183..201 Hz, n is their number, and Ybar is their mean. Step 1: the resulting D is 32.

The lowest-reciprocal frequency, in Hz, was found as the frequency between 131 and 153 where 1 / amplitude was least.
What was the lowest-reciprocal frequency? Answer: 138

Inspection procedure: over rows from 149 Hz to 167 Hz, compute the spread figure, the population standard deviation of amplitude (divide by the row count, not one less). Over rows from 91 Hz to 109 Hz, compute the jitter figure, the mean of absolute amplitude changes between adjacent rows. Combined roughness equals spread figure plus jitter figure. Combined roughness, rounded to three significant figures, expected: 36.6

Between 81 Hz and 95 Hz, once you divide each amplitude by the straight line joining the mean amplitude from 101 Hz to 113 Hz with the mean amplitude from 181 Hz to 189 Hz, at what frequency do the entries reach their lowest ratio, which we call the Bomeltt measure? 92 Hz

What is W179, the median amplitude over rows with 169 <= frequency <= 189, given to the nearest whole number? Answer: 305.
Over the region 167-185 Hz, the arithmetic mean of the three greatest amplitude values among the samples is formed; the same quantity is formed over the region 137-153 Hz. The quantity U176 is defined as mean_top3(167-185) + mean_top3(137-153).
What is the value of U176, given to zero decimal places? 657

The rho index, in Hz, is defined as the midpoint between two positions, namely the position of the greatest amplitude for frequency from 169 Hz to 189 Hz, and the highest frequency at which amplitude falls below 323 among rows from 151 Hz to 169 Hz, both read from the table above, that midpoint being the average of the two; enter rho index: 172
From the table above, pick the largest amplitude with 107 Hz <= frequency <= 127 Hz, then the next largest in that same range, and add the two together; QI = 591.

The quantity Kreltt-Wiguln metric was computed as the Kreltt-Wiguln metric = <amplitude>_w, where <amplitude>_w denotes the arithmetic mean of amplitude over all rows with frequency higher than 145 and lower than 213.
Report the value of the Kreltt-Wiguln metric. 307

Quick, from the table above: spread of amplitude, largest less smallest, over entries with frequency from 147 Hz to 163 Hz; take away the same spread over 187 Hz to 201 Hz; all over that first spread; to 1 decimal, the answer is -1.8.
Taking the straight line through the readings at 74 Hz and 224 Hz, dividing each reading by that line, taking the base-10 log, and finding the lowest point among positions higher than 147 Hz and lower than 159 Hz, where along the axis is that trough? 158 Hz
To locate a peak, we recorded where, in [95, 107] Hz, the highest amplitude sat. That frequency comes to 96 Hz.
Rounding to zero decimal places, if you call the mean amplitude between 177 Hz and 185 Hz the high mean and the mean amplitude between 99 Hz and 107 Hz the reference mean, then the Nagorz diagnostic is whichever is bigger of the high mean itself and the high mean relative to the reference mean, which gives 310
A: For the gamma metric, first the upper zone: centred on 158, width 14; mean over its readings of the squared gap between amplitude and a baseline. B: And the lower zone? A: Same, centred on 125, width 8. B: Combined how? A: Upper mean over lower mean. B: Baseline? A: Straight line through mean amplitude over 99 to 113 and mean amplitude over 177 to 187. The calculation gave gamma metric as 8.36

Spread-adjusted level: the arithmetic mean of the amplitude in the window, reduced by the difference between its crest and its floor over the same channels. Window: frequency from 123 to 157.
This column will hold 237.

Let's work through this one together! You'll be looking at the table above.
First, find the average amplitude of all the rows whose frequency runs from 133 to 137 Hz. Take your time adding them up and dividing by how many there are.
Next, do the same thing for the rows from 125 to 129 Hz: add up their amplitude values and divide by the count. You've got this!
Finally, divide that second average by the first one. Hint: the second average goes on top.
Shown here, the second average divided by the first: 0.91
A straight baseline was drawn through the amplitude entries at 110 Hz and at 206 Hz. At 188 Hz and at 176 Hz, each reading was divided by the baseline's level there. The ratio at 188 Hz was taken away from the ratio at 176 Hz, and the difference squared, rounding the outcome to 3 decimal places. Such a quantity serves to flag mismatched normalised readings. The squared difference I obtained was 0.157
